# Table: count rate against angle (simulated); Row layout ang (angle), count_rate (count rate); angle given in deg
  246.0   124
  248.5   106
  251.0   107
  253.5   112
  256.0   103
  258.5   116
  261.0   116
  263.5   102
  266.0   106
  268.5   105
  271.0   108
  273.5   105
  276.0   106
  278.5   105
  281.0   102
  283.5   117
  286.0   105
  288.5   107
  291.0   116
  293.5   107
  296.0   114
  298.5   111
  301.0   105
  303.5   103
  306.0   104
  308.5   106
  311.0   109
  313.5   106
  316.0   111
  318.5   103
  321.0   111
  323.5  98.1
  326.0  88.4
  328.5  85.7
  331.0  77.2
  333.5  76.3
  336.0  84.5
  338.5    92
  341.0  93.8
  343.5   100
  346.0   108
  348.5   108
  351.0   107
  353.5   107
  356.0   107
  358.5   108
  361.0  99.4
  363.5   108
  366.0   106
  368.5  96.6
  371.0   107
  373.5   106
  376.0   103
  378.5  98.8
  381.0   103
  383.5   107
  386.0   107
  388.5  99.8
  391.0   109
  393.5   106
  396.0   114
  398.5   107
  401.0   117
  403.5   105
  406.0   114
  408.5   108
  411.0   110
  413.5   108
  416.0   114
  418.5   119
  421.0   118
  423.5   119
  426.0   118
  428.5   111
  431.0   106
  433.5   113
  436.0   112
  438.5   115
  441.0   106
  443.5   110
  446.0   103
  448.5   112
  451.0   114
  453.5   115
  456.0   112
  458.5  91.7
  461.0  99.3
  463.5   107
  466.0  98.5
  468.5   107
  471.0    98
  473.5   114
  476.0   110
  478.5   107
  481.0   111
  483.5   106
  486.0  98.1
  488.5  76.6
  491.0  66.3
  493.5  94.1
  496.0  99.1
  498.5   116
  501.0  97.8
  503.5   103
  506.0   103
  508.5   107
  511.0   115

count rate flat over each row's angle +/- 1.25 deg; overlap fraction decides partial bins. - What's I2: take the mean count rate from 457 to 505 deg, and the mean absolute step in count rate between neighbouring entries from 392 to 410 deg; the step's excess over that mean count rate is -91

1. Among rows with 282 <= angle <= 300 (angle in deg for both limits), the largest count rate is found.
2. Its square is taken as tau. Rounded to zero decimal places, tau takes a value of 13689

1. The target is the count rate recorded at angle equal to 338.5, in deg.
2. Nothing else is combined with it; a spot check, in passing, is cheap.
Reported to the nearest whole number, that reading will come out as 92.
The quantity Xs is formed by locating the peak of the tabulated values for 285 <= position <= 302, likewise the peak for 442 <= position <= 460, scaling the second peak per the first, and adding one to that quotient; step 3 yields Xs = 1.99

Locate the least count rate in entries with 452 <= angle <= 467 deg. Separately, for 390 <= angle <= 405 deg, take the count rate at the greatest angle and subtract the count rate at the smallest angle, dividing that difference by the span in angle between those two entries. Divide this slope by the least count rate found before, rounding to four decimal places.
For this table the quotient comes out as -0.0035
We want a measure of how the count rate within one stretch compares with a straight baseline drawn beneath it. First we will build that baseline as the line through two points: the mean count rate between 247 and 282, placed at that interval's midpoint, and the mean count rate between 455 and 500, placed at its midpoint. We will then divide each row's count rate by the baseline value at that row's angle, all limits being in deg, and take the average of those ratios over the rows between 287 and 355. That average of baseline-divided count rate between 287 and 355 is 0.96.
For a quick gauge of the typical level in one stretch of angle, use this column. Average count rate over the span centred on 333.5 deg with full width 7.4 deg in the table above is 79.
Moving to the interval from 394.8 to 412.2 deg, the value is 111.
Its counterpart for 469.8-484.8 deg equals 108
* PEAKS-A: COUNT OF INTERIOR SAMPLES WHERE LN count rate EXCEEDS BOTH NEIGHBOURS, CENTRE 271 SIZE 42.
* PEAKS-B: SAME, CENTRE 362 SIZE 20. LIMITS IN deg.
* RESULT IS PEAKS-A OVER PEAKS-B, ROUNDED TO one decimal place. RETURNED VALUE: 2.5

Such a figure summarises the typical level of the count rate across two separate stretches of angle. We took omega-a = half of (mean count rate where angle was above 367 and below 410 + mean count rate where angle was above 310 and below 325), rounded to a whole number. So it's 106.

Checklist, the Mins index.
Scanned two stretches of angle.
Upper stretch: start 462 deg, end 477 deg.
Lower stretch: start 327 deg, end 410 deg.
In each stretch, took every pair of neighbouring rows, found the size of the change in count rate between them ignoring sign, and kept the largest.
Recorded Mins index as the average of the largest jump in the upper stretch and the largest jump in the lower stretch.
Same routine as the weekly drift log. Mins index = 14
